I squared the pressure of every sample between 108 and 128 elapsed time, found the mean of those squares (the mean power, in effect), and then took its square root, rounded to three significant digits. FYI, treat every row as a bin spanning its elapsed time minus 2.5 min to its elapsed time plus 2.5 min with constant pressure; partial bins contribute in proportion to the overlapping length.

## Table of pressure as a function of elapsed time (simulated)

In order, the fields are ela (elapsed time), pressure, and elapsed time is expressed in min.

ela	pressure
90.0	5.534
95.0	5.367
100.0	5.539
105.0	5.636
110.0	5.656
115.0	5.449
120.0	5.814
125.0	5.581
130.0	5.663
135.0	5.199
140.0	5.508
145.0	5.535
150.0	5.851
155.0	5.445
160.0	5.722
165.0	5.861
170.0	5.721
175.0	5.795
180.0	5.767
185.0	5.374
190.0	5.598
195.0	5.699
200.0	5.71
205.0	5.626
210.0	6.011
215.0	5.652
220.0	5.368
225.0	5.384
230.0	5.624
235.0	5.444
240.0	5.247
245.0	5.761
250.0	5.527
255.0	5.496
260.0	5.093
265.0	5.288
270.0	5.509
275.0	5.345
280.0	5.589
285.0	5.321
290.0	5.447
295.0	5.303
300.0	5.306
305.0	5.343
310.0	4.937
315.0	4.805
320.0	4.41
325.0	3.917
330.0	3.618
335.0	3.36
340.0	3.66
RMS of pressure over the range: 5.63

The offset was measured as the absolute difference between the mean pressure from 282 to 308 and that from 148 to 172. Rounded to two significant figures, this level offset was 0.38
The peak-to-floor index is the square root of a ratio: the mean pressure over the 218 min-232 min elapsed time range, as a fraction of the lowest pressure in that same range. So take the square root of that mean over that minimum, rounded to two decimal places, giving 1.01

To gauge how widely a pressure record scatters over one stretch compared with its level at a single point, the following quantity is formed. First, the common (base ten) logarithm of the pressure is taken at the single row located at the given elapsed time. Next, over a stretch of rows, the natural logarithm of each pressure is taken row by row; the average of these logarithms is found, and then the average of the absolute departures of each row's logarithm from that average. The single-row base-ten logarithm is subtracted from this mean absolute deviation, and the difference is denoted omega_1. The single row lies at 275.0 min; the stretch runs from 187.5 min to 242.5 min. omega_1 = -0.699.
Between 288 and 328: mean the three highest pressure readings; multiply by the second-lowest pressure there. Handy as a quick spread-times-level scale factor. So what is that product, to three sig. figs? 23.7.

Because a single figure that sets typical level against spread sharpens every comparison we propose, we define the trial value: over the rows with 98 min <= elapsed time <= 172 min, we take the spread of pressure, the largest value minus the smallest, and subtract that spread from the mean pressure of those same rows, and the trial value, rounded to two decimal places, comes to 4.95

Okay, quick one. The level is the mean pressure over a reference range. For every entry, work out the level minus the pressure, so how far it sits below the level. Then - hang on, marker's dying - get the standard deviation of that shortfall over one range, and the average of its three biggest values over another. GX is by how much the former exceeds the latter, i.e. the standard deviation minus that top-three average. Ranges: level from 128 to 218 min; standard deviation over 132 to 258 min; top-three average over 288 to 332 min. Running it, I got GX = -1.47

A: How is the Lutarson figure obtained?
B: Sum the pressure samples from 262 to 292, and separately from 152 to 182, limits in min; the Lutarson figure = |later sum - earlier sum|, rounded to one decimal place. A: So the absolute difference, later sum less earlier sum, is 1.8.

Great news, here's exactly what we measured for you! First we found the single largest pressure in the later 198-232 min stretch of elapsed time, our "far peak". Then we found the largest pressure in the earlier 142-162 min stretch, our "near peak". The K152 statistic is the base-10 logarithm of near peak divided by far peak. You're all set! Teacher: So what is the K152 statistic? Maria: -0.012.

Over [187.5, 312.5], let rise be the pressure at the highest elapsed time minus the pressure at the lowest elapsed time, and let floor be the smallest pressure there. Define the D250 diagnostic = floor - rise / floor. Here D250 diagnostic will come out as 5.071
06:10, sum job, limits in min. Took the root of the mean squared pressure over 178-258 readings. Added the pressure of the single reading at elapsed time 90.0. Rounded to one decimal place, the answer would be 11.1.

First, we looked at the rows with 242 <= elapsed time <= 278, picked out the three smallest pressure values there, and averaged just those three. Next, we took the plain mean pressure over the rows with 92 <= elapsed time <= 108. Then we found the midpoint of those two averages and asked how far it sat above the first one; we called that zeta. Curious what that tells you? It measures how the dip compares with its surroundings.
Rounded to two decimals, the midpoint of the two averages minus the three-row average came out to 0.14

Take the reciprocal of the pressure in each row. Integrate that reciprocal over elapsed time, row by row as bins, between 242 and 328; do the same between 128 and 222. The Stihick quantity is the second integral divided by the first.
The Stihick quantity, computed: 1.0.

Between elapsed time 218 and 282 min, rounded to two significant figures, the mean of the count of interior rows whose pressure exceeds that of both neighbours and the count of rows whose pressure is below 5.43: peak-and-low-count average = 4.5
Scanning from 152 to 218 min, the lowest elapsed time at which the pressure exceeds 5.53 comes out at 160.0 min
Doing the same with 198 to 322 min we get 200.0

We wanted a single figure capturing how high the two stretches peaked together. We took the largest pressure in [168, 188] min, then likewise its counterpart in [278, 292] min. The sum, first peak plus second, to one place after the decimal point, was 11.4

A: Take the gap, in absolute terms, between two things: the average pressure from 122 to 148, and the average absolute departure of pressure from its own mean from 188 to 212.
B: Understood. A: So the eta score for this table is 5.4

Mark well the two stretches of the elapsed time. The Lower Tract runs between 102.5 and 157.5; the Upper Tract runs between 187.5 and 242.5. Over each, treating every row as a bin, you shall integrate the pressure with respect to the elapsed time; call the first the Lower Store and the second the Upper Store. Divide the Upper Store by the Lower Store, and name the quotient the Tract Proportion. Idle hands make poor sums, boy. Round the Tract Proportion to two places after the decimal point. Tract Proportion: 1.00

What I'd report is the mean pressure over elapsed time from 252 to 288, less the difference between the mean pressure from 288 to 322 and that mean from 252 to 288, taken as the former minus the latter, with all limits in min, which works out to 5.68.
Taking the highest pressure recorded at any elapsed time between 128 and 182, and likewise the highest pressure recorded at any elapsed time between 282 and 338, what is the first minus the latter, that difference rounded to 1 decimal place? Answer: 0.4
